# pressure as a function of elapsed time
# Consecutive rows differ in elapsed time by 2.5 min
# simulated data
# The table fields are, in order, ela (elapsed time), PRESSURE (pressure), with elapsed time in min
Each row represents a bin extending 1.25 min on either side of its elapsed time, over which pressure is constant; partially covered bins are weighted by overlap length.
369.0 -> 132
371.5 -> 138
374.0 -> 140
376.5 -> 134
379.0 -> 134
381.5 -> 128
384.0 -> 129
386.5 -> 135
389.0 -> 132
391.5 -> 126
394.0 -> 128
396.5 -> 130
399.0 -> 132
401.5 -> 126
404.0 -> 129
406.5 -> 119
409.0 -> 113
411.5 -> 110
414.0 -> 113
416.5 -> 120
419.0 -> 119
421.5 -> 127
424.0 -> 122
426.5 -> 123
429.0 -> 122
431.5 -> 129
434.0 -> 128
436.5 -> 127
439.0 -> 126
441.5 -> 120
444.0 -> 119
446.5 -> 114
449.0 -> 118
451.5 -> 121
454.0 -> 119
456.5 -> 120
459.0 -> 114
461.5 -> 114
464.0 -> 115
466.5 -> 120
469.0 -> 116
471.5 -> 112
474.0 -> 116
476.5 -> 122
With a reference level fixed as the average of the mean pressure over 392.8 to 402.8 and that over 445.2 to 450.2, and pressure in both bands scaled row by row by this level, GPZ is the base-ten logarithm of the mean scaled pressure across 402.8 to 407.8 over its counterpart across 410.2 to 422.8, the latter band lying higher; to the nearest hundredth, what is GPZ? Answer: 0.02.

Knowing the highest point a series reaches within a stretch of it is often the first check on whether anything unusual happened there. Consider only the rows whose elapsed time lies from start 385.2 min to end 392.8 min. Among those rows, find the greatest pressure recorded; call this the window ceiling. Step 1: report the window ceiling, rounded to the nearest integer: 135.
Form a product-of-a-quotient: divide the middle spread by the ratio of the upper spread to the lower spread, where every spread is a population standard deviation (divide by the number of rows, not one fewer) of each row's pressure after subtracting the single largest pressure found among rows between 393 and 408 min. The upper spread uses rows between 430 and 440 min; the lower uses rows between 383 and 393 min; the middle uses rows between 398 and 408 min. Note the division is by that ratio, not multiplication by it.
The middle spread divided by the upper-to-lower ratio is 14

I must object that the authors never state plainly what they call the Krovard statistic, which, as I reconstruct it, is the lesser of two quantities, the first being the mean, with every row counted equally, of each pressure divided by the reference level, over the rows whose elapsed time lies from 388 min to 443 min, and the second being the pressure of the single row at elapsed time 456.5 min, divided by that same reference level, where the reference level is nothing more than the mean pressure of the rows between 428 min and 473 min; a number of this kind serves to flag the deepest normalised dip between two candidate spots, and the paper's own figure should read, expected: 1.00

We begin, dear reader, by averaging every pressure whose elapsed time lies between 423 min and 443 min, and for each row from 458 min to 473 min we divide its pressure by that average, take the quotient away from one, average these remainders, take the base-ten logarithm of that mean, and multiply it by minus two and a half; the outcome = 2.8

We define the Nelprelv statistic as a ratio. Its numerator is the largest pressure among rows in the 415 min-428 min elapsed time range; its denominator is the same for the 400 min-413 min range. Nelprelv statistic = 0.98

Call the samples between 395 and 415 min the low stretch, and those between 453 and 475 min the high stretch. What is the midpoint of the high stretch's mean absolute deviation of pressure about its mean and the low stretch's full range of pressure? 12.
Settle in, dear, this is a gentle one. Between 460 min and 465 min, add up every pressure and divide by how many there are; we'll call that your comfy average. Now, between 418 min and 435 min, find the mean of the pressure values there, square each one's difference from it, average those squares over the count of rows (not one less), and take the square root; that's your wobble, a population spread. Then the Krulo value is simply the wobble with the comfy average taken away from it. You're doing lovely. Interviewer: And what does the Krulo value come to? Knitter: -111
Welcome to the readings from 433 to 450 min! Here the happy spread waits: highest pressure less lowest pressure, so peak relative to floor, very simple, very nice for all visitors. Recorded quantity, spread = 14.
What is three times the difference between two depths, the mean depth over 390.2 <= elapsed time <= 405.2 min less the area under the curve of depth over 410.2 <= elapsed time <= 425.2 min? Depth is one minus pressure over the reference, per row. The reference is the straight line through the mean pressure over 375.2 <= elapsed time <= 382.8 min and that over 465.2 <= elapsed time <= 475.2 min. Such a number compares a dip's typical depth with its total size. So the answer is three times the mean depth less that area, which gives -2.4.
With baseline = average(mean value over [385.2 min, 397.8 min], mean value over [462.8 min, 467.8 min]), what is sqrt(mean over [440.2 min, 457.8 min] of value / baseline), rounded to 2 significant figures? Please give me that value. 0.98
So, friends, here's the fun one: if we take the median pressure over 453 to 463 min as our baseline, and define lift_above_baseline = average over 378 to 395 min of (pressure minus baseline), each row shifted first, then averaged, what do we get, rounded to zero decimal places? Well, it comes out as 14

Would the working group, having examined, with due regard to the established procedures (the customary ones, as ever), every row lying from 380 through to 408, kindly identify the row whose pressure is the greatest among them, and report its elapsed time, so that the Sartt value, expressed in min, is 386.5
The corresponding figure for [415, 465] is 431.5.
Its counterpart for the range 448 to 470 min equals 451.5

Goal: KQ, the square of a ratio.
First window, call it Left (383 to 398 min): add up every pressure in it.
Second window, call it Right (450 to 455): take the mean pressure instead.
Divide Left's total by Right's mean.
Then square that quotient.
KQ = 42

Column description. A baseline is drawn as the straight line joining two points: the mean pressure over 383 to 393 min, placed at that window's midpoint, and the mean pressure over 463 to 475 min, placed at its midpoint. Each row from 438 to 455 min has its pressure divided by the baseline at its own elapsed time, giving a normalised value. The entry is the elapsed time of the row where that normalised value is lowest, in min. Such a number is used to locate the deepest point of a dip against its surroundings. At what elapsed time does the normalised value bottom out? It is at 446.5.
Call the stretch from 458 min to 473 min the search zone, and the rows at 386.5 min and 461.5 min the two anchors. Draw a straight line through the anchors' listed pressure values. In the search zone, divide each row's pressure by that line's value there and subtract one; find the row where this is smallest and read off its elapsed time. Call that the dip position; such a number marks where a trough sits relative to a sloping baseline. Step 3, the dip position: 459.0 min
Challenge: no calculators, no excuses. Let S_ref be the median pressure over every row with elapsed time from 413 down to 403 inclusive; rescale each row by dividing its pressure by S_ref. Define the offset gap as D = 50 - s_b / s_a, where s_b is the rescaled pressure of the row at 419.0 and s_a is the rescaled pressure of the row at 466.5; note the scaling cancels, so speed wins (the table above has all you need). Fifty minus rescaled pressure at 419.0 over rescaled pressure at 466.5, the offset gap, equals 49.0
